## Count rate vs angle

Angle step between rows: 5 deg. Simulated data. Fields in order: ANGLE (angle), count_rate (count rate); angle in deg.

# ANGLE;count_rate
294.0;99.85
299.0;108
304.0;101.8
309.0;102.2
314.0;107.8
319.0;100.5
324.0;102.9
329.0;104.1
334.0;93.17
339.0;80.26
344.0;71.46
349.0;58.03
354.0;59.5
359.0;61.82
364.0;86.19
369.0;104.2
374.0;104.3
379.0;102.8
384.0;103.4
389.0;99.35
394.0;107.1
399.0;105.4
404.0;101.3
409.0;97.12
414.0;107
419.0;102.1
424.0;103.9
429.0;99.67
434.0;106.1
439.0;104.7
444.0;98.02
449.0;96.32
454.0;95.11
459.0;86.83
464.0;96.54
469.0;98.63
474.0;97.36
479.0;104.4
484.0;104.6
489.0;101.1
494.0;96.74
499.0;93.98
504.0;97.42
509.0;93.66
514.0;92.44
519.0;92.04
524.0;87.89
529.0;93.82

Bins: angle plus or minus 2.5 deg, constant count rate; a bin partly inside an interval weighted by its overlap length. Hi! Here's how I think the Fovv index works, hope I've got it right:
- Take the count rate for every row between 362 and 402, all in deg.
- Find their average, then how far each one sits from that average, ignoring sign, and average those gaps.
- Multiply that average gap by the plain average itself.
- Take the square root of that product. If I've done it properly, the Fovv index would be 21.2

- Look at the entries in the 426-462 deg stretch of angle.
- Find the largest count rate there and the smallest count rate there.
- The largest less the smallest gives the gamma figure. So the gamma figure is 19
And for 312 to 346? 36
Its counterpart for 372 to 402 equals 8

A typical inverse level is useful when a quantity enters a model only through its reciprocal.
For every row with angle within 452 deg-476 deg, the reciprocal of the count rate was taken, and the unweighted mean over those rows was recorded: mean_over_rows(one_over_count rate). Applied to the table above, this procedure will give 0.0106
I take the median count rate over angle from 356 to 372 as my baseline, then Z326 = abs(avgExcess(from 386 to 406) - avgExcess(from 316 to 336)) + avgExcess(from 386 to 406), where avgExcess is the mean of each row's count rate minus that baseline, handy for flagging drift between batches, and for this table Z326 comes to 20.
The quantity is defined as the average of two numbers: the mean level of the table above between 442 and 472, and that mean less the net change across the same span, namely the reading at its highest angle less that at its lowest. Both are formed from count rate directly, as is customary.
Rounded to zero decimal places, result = 95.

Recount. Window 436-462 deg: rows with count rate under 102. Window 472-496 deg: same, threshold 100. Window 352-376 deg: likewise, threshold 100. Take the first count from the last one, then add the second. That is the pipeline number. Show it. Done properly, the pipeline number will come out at 1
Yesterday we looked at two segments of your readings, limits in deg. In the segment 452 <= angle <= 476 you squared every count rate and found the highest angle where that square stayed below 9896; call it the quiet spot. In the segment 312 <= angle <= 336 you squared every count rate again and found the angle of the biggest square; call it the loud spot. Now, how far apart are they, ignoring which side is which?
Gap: 160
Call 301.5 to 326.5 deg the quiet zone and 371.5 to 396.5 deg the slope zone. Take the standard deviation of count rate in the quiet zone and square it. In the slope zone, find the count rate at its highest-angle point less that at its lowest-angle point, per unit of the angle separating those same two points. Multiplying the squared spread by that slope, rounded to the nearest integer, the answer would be 1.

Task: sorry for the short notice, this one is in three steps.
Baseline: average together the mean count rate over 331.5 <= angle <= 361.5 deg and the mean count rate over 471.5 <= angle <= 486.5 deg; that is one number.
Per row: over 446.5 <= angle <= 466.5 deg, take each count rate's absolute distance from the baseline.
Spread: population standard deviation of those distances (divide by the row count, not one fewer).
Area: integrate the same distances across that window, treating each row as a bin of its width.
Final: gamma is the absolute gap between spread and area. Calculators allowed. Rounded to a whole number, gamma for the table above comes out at 142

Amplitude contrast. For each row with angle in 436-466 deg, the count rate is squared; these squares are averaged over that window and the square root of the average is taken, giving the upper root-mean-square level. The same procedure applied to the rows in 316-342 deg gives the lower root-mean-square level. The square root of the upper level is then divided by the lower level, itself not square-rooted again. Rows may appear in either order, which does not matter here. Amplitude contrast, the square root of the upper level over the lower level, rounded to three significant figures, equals 0.102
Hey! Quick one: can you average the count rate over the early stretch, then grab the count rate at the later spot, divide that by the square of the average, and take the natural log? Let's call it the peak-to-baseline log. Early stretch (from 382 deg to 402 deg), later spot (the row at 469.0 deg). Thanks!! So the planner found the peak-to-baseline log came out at -4.69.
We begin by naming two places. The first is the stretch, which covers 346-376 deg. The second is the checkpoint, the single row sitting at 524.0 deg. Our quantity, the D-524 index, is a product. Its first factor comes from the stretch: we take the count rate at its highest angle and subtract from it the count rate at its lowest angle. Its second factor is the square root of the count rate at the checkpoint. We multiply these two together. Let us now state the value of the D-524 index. 434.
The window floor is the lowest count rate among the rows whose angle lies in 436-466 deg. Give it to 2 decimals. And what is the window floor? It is 86.83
